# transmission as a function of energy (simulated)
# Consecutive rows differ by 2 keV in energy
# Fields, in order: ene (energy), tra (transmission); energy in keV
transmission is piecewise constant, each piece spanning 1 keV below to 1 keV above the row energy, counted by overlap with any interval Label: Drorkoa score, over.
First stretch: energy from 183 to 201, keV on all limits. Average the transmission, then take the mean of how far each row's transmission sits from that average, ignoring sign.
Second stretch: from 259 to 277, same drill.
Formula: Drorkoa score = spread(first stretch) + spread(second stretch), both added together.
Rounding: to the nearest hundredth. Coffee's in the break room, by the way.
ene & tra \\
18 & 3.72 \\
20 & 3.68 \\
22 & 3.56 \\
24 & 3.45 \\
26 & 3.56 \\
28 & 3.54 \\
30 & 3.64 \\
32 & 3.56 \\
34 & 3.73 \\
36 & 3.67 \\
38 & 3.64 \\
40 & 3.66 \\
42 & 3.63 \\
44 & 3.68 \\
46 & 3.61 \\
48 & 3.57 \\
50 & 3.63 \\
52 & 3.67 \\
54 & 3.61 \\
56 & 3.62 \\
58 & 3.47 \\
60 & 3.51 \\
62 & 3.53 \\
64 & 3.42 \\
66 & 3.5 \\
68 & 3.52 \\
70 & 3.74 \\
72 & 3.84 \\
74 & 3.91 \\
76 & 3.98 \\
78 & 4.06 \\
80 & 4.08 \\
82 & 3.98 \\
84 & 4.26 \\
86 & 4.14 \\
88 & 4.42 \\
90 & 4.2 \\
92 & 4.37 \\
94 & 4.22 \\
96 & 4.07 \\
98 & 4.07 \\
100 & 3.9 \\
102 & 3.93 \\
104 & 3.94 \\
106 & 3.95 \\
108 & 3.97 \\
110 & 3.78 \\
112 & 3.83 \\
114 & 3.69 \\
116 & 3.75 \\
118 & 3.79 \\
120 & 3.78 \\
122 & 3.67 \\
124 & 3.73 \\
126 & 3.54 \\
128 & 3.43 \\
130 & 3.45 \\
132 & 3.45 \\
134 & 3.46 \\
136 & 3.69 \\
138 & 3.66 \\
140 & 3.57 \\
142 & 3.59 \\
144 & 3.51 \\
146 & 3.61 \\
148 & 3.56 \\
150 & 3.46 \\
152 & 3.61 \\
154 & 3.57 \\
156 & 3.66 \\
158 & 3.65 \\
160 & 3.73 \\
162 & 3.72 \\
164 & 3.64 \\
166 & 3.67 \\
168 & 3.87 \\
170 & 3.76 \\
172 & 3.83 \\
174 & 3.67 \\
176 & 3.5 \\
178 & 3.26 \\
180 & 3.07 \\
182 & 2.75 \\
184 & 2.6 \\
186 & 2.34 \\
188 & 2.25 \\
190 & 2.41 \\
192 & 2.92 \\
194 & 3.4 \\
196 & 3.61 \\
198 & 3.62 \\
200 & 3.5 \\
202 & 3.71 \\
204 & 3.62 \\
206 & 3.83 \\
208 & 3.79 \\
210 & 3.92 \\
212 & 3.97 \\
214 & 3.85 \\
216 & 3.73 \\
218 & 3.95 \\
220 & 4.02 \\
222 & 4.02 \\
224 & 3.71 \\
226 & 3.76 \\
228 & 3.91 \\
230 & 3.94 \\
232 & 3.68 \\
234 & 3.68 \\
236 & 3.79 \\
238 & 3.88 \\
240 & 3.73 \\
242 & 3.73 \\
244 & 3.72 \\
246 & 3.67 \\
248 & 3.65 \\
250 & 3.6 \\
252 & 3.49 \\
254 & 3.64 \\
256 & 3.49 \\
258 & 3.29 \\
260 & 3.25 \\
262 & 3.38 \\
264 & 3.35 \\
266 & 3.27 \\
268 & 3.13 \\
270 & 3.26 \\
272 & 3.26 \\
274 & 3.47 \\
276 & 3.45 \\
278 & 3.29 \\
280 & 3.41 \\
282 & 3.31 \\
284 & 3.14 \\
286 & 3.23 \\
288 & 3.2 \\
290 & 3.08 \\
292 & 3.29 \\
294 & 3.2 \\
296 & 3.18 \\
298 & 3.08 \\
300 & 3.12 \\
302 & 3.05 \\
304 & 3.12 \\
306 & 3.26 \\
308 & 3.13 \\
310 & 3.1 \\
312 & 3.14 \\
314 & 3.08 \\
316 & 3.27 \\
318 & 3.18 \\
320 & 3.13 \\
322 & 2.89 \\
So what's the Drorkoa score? 0.60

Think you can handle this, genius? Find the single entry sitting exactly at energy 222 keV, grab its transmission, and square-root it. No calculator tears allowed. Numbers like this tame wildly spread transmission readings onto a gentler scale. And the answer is 2.00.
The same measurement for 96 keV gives 2.02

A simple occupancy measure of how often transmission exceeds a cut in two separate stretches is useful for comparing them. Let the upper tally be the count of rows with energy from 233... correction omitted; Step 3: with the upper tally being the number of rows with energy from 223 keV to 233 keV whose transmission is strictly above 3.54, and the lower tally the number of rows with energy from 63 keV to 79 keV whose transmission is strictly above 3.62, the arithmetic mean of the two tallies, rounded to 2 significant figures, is 5.0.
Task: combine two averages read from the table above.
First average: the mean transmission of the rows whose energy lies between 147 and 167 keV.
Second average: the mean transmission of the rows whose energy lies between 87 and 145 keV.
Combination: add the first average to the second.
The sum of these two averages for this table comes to 7.43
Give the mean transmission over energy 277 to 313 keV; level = 3.2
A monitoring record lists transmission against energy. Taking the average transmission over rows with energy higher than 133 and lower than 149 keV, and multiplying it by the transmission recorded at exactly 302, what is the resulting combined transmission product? 10.9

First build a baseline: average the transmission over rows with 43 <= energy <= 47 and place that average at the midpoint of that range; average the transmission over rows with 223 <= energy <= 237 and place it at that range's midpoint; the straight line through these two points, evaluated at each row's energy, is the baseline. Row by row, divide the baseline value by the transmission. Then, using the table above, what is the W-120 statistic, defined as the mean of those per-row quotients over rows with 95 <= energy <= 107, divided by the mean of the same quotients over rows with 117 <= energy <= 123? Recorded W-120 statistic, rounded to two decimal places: 0.94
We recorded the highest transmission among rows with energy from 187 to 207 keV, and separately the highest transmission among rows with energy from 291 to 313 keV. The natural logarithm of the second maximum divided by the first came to -0.15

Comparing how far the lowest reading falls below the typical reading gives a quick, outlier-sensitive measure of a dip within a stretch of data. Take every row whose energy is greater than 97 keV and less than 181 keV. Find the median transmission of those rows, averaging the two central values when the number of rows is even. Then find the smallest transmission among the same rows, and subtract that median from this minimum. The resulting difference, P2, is -0.60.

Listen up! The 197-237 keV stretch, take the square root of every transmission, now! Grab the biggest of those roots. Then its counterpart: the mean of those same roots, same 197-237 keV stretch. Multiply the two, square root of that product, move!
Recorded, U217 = 1.98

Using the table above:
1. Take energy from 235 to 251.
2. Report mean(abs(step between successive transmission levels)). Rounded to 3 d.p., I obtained 0.053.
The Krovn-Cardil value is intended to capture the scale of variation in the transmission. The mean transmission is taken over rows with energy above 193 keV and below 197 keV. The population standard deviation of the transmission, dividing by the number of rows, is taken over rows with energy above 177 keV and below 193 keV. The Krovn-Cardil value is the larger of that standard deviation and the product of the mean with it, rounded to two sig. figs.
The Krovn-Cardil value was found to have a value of 1.2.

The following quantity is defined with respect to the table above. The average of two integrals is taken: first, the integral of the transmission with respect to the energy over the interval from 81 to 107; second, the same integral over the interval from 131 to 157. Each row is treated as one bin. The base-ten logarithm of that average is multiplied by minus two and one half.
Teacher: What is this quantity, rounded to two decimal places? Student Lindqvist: -5.00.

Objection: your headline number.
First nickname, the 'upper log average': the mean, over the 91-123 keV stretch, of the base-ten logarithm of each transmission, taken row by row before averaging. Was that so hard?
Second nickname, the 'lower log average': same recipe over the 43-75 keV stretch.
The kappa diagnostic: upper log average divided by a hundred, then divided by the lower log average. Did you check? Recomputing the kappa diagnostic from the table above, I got 0.0106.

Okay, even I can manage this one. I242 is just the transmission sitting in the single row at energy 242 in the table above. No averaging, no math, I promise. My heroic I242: 3.73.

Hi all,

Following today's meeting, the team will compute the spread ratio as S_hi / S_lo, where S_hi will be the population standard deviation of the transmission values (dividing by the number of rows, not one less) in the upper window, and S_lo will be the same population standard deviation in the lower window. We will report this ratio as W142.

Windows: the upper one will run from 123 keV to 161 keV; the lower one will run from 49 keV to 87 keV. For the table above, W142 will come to 0.37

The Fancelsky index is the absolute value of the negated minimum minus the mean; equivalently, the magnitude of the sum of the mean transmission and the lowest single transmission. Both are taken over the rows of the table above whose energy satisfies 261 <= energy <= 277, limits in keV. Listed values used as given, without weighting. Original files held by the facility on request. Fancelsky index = 6.45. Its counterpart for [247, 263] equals 6.72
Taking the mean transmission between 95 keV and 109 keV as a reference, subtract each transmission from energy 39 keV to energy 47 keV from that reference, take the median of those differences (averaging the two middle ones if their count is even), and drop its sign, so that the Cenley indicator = 0.33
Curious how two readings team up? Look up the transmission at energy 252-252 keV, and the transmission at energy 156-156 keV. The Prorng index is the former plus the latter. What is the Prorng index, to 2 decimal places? 7.15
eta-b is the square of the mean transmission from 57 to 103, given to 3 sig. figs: 15.4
